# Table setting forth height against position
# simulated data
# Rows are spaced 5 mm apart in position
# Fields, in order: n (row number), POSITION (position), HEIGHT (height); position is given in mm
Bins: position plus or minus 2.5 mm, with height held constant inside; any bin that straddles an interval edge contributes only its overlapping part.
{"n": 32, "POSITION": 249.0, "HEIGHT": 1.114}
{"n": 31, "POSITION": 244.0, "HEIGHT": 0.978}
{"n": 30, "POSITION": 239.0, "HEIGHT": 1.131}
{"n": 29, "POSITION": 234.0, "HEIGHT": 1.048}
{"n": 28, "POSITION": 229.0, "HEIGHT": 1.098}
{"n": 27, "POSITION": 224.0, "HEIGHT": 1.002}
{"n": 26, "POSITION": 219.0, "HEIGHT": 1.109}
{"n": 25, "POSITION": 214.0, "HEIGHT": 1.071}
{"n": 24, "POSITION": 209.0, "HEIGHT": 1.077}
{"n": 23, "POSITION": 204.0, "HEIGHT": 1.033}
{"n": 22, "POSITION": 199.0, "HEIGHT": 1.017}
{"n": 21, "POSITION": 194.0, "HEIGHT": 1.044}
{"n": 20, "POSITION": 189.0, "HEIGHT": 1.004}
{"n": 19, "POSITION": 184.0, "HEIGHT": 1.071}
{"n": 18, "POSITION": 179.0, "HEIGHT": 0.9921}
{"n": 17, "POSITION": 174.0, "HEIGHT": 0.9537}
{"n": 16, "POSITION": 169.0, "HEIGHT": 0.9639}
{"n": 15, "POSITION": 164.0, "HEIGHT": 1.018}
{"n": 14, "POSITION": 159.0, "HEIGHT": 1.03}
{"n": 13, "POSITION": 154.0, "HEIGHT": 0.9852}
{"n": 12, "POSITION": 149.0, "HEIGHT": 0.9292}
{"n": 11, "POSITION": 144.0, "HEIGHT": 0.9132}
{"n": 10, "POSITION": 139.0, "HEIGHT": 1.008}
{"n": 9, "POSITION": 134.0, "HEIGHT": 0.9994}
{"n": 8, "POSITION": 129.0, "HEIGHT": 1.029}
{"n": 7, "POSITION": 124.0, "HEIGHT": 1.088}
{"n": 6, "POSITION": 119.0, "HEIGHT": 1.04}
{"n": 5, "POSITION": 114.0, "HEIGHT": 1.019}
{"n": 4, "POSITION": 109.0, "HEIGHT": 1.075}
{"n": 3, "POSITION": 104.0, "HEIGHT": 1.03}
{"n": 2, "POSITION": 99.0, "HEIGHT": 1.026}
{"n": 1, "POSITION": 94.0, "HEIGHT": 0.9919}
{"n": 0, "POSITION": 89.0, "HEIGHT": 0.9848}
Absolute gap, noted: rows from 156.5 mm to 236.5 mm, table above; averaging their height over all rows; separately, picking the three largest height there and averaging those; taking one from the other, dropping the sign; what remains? 0.06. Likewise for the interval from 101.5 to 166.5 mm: 0.06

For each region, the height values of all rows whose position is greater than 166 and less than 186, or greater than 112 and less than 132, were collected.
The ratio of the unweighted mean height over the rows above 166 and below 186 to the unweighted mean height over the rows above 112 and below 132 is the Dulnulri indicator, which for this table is 0.95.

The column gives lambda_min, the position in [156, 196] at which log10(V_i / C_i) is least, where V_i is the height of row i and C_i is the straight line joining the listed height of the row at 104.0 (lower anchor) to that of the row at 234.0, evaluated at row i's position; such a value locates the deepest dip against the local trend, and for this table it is 174.0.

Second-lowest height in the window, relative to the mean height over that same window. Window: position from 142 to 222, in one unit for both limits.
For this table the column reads 0.917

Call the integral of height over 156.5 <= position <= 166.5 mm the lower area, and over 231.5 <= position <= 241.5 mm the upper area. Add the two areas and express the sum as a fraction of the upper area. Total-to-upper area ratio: 1.94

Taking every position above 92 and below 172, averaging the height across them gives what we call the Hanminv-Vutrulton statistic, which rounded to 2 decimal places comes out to 1.01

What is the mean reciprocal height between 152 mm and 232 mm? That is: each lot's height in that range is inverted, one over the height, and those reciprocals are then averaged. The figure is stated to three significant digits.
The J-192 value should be 0.973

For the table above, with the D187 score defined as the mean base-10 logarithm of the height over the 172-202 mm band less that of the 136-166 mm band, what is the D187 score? 0.015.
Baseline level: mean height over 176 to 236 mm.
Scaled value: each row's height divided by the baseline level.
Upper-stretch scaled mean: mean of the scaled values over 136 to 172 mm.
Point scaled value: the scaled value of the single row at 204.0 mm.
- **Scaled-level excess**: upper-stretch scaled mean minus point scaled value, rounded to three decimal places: -0.052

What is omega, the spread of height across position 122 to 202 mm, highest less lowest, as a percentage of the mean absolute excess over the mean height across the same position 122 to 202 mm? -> 494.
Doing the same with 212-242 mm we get 357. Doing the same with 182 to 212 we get 317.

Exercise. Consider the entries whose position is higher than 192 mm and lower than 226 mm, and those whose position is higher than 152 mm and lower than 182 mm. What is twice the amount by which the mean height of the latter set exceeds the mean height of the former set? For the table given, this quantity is -0.12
